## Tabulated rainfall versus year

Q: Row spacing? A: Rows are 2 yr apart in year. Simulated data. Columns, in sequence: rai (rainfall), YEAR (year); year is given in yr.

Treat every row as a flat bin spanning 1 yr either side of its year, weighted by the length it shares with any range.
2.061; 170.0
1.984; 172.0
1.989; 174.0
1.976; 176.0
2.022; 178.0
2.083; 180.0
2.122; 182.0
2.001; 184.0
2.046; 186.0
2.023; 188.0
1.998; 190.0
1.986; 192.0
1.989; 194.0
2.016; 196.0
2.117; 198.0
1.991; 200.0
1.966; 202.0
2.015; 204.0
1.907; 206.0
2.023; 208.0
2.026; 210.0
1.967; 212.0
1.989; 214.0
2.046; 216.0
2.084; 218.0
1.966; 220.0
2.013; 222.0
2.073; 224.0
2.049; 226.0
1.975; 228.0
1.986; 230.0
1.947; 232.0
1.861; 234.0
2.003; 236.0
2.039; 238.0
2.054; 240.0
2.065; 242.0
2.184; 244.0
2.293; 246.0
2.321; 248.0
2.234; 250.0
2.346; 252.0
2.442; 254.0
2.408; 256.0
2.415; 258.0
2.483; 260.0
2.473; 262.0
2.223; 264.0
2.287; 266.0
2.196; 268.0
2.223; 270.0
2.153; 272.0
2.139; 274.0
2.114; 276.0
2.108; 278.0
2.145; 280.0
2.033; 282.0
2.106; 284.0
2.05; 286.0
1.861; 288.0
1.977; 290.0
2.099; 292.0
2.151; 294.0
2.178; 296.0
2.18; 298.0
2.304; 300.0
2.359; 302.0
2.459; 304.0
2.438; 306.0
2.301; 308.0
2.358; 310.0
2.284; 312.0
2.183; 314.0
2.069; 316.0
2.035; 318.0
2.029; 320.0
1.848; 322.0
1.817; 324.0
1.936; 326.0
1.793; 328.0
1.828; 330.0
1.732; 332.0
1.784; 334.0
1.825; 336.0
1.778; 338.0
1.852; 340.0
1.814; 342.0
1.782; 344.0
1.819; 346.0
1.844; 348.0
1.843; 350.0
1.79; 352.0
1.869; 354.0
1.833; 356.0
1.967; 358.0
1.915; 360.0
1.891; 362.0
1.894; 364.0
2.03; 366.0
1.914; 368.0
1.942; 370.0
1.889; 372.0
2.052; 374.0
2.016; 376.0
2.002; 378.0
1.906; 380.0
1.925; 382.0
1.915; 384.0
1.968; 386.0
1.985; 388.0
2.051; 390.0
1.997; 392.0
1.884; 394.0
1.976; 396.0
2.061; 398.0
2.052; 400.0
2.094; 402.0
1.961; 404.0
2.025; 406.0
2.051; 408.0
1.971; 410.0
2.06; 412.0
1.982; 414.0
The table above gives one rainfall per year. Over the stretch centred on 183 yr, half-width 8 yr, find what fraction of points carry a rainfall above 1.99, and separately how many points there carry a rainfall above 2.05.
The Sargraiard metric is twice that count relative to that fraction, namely 5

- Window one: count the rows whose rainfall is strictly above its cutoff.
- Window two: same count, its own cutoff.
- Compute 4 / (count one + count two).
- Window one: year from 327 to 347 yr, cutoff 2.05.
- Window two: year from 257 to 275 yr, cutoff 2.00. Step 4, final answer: 0.4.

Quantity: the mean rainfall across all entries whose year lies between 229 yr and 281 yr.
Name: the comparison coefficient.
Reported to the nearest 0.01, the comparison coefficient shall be 2.20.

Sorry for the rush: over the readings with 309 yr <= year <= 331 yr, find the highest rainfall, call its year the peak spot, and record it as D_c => 310.0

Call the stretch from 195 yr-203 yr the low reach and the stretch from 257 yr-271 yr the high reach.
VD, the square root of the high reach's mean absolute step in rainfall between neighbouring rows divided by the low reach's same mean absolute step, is 1.01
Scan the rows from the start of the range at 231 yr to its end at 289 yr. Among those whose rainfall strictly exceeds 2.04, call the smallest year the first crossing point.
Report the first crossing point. 240.0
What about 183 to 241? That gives 186.0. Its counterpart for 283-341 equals 284.0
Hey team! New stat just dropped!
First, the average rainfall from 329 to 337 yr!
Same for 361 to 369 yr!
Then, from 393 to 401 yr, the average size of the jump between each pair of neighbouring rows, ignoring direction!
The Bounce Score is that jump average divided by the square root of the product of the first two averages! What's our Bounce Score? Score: 0.033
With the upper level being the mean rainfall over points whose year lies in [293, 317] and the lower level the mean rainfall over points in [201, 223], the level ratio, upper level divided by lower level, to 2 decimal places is 1.14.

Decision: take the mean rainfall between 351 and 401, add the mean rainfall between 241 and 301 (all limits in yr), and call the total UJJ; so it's 4.16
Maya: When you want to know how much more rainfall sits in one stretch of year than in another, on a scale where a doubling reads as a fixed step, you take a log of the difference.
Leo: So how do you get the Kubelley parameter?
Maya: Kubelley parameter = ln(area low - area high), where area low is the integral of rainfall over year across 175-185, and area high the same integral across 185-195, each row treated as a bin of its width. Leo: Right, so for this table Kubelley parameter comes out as -1.1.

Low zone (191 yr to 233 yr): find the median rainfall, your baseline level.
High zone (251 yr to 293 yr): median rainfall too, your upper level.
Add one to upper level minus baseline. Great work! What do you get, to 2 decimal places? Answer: 1.16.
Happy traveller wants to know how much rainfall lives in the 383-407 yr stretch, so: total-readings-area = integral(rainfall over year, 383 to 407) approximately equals 47.9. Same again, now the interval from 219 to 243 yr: 48.1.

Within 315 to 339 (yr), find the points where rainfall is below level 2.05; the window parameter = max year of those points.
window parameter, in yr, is 338.0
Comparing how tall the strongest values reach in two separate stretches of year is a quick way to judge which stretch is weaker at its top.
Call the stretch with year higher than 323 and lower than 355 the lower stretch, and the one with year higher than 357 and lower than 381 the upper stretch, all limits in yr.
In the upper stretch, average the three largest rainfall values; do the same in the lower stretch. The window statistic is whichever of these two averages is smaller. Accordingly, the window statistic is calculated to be 1.89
